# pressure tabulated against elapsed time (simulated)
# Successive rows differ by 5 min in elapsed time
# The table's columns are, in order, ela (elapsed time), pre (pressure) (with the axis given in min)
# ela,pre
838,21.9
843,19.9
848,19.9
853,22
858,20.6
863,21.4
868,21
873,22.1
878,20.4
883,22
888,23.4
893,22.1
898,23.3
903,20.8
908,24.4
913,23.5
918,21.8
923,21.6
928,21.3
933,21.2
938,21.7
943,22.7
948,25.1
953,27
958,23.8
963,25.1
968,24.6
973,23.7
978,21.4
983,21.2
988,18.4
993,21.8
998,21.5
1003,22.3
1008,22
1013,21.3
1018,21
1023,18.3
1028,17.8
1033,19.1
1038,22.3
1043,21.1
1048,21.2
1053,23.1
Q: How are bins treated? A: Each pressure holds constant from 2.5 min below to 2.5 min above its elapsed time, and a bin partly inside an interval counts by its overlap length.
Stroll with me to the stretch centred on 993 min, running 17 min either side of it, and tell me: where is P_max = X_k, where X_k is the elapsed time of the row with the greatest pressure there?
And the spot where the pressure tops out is 1003 min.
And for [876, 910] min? 908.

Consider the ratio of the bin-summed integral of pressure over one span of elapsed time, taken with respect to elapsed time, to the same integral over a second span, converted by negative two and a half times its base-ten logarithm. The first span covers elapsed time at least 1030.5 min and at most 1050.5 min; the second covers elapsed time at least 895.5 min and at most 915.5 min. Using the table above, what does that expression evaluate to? 0.103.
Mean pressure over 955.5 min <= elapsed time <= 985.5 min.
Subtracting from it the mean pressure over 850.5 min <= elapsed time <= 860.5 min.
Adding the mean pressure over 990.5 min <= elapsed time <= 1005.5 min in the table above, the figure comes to 24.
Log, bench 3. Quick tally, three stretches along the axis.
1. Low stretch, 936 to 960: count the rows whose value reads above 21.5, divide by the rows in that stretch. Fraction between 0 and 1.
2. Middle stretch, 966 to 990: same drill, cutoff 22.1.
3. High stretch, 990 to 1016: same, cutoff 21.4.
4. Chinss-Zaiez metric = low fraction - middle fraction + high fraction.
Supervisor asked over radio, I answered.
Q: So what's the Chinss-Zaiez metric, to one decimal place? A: 1.4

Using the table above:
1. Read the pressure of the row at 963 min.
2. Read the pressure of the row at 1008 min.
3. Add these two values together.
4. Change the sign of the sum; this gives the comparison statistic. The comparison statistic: -47.1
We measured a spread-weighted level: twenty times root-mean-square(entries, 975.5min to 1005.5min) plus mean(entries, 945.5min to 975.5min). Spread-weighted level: 448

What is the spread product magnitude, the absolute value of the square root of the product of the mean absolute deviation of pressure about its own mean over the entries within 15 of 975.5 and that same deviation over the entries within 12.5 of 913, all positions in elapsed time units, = 1.6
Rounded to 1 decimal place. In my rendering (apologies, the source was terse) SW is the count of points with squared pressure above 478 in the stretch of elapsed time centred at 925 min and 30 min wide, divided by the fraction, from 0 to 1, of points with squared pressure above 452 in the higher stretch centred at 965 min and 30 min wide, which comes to 1.0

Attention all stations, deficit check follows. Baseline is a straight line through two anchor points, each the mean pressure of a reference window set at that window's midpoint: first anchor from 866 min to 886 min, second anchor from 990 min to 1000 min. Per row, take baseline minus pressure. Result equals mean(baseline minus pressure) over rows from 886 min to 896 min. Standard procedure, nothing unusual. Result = -1.3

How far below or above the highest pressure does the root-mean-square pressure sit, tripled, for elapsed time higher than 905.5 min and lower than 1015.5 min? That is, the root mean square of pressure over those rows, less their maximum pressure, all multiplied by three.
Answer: -13.0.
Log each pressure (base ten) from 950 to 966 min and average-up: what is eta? 1.40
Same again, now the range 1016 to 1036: 1.28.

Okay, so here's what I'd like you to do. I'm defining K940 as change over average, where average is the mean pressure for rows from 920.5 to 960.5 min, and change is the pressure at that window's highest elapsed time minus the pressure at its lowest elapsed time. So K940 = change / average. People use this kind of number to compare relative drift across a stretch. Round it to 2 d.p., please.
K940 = 0.10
